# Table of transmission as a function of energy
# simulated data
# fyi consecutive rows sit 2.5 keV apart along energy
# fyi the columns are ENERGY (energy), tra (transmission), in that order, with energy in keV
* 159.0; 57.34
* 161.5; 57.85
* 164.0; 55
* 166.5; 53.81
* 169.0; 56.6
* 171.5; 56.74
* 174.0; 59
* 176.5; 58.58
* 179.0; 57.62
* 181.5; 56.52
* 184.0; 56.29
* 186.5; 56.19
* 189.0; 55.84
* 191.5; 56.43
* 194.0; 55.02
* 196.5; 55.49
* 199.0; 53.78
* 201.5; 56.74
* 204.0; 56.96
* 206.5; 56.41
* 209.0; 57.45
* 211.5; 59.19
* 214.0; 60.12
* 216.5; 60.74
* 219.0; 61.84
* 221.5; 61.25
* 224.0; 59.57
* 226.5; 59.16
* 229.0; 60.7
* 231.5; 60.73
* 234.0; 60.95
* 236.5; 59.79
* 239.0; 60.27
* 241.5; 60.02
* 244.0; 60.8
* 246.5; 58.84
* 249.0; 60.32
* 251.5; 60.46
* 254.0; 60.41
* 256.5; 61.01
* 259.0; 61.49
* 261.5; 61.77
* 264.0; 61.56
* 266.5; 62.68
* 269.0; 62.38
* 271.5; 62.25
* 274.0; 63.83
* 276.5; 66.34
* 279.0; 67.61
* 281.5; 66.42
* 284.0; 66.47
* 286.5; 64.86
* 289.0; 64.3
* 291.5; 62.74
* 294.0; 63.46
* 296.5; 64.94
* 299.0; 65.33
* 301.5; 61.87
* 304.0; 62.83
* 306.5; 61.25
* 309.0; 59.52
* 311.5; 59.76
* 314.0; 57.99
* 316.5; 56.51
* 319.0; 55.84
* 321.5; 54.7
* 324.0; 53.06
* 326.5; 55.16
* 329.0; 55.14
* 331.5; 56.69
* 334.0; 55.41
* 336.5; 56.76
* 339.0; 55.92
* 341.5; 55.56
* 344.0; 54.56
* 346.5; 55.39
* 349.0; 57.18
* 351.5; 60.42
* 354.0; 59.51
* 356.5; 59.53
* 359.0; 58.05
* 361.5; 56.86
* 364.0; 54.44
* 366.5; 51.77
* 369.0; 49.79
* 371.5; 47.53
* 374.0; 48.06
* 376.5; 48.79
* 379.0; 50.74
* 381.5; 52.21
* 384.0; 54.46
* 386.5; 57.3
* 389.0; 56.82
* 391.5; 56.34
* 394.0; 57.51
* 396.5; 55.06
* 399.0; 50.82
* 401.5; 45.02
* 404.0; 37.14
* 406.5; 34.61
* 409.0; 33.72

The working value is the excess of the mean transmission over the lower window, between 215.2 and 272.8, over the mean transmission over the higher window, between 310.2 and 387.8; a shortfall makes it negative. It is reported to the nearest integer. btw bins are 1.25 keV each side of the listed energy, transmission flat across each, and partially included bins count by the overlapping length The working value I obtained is 6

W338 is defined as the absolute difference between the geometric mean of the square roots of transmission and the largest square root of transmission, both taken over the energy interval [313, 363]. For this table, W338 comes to 0.26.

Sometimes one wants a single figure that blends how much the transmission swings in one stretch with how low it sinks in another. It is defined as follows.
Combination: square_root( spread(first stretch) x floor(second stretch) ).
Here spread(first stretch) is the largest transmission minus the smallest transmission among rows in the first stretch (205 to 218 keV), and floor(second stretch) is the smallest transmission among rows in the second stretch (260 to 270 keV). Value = 16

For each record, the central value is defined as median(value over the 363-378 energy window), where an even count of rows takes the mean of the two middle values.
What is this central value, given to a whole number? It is 49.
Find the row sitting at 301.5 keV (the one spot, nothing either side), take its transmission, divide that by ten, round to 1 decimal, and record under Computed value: 6.2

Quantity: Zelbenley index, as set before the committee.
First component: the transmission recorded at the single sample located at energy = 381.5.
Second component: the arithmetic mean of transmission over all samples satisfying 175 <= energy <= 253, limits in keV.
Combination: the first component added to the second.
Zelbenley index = 111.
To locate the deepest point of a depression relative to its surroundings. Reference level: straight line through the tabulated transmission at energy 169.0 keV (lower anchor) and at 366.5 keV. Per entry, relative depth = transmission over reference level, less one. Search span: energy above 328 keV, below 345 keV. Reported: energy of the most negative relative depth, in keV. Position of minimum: 344.0 keV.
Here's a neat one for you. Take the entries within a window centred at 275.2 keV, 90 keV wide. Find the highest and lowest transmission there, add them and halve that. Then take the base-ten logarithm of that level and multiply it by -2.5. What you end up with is -4.48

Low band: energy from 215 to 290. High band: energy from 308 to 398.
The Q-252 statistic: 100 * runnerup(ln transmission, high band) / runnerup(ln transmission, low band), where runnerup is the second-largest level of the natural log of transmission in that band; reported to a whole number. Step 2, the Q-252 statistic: 97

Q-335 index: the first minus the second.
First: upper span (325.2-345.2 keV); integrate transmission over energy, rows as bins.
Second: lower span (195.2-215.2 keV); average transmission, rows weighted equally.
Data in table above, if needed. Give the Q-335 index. 1056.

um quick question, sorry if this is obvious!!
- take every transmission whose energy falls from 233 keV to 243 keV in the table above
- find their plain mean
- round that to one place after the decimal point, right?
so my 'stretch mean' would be 60.3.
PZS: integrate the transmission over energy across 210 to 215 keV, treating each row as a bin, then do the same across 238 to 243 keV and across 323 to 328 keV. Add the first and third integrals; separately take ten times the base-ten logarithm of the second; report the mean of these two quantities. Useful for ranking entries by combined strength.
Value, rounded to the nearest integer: 297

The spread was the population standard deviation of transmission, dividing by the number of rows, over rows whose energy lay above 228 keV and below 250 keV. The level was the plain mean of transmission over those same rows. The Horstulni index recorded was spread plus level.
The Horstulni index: 61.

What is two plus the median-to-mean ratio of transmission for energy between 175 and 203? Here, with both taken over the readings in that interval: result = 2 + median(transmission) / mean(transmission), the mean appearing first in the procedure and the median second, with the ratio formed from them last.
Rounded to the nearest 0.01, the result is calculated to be 3.00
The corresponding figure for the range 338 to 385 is 3.01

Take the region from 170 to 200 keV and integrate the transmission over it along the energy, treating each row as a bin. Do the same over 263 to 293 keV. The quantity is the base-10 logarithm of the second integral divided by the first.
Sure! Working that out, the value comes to 0.06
